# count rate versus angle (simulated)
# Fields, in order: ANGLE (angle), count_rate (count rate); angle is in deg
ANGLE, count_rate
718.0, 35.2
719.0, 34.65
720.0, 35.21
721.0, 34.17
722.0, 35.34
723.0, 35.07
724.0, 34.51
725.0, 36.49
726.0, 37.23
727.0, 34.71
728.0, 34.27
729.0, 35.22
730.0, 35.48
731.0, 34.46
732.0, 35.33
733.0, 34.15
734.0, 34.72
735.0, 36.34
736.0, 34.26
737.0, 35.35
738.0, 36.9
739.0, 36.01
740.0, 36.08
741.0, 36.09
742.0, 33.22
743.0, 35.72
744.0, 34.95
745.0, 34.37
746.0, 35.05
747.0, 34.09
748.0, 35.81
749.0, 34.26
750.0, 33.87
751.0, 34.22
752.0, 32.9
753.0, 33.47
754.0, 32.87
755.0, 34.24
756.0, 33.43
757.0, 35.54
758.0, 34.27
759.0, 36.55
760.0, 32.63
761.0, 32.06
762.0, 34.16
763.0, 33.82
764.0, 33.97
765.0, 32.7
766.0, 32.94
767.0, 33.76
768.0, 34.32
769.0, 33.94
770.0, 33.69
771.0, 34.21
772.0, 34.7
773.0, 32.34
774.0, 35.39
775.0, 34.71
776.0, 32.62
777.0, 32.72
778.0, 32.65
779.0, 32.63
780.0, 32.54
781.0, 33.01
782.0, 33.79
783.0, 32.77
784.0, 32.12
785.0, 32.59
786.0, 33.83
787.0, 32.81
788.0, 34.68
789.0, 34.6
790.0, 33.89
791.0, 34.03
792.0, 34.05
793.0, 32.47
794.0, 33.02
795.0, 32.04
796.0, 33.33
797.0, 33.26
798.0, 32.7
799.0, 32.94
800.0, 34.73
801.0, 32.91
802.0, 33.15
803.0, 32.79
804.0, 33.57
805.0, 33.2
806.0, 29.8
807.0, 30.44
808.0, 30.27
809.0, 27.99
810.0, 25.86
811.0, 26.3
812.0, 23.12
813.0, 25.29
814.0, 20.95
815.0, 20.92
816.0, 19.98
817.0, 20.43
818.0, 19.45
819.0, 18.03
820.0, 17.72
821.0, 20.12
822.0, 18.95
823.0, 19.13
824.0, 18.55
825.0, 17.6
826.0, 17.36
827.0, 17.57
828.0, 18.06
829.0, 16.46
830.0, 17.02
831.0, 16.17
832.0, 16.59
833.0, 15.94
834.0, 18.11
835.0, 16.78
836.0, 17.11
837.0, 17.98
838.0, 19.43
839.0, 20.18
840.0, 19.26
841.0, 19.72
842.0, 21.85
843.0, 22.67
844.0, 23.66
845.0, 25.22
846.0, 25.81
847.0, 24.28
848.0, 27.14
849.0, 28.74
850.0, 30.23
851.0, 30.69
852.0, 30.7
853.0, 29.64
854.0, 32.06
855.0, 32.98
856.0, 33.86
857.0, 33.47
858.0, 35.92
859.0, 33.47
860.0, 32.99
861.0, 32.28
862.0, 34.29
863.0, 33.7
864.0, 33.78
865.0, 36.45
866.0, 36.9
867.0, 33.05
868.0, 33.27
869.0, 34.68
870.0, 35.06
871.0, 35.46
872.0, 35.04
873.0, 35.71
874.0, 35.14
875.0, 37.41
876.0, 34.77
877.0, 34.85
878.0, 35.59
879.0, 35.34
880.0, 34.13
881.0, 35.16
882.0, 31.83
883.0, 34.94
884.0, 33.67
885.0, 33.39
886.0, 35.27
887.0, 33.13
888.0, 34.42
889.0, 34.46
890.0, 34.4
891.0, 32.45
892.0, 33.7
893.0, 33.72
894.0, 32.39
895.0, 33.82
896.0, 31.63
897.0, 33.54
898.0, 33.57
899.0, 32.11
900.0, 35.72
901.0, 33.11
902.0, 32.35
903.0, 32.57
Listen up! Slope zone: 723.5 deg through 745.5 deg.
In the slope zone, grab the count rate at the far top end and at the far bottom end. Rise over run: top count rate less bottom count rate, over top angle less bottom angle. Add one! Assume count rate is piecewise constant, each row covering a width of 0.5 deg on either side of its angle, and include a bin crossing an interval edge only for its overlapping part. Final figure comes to 0.99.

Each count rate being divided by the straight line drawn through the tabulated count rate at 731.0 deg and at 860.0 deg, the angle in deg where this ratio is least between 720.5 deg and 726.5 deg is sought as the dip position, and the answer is 721.0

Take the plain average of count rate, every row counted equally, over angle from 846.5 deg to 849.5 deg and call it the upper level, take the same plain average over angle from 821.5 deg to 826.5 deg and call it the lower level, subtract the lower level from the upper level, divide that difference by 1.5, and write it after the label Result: 6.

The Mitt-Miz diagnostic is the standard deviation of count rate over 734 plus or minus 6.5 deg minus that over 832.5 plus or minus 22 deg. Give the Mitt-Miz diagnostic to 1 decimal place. -3.7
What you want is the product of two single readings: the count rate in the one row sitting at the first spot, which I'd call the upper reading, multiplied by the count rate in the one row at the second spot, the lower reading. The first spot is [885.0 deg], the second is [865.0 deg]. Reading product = 1217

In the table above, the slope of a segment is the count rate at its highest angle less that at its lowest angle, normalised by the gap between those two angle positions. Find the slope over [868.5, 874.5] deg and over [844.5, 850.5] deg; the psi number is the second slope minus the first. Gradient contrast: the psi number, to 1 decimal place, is 0.9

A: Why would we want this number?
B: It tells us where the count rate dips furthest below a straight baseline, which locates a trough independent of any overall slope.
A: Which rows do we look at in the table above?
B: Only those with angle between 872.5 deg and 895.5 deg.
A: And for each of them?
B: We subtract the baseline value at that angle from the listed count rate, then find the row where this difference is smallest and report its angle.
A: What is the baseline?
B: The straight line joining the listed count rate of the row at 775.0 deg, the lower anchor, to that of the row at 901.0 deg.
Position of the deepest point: 882.0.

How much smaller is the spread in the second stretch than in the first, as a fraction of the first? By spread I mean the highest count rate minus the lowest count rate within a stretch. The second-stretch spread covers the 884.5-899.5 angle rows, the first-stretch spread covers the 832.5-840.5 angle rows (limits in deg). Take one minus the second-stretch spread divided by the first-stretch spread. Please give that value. 0.1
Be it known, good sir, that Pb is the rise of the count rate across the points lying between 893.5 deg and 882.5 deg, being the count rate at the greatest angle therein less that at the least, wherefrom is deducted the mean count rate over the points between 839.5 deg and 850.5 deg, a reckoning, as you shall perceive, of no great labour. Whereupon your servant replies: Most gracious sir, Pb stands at -26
